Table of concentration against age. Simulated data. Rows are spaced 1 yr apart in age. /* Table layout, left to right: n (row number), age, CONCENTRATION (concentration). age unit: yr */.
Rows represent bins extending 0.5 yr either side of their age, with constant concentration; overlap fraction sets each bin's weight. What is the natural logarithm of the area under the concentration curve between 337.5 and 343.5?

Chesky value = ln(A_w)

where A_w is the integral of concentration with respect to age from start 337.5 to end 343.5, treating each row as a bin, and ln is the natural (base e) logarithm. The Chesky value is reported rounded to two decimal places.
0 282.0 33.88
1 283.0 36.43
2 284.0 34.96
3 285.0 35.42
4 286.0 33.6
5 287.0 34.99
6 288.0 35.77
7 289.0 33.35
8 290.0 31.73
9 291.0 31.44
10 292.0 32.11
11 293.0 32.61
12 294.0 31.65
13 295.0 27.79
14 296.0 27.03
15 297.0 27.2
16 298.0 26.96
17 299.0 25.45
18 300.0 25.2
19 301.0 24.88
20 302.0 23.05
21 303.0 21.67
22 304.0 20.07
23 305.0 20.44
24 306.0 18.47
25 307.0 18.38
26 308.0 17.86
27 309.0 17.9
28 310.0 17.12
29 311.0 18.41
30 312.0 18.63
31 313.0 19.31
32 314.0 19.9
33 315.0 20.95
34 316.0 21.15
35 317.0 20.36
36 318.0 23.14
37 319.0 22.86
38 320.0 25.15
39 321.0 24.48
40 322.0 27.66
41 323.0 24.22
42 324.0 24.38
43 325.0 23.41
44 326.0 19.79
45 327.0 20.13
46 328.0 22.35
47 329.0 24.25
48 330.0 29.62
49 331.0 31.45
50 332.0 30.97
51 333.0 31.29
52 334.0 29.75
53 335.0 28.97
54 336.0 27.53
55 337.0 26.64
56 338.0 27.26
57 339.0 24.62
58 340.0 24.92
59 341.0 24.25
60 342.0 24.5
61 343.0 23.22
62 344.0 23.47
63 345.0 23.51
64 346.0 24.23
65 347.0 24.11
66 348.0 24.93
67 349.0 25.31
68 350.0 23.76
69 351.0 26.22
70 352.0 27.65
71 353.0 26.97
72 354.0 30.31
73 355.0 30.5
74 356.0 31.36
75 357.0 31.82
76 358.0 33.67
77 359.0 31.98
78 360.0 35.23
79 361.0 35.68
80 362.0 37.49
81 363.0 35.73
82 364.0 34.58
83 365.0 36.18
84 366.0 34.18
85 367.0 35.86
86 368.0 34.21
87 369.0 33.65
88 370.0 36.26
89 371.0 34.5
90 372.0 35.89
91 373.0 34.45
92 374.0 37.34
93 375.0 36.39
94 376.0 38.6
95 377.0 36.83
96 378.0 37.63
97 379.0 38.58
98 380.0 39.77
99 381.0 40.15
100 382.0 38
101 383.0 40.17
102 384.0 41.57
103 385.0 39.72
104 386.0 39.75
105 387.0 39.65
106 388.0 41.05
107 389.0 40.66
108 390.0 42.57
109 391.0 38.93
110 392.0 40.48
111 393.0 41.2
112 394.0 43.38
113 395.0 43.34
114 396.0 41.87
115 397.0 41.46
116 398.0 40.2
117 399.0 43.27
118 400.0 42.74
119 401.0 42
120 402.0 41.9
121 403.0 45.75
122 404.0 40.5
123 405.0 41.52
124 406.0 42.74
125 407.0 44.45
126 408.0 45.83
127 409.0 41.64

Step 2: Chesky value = 5.00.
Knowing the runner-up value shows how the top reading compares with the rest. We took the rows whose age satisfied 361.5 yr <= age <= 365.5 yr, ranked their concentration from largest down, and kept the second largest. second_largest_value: 36.18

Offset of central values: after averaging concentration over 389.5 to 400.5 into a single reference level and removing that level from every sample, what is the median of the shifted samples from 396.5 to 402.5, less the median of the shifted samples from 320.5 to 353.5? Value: 17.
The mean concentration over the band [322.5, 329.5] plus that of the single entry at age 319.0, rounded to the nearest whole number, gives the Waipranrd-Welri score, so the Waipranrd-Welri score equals 46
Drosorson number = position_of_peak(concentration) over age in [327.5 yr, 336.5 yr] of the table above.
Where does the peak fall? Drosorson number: 331.0 yr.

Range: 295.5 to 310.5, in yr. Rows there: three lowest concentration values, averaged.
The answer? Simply 18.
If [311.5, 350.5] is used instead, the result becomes 19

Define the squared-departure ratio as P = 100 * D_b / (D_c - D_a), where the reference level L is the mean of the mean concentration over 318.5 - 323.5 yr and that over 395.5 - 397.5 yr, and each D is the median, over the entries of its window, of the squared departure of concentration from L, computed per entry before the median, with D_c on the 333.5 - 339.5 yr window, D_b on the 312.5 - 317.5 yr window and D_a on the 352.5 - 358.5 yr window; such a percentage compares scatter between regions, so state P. 577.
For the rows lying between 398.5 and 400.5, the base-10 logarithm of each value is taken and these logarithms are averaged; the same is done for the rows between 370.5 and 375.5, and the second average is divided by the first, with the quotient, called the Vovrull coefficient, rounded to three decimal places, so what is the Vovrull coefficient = 0.950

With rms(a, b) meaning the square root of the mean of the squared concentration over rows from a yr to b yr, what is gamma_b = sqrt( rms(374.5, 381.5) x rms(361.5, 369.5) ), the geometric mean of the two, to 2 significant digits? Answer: 37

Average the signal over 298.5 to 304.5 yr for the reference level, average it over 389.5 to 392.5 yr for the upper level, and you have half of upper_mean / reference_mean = 0.87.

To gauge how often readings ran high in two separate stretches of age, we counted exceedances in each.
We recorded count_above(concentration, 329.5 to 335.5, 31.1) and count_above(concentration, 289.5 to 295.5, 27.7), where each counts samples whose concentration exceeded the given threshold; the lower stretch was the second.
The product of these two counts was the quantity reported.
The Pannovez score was 12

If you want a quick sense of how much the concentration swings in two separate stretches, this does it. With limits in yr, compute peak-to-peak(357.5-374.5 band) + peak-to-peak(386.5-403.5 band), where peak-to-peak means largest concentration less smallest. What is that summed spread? 12.3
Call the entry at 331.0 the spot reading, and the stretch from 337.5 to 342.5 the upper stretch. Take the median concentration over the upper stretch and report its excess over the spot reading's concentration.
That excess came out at -7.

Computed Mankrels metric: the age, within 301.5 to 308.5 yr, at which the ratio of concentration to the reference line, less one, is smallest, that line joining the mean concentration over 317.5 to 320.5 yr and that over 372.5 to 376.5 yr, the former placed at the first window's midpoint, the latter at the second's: 308.0 yr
